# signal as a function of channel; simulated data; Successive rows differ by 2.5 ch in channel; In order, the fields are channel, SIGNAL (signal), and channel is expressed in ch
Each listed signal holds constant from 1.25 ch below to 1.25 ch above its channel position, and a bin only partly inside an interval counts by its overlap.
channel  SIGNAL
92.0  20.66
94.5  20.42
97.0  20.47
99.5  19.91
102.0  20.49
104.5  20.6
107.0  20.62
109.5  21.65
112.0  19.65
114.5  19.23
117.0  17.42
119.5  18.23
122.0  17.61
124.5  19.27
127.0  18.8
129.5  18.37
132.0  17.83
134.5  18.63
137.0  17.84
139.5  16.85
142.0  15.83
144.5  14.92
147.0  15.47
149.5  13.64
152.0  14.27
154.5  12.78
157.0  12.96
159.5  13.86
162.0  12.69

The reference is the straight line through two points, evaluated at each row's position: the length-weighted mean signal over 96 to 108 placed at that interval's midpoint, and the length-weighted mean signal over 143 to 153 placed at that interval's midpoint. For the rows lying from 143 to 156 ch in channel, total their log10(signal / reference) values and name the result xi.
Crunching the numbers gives -0.04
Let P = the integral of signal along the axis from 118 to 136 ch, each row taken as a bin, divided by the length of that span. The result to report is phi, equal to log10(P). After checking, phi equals 1.26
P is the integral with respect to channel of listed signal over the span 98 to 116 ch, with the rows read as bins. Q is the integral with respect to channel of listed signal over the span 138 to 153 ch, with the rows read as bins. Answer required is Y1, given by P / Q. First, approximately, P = 365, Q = 228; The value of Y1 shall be 1.6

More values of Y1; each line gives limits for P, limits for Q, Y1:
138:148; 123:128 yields 1.7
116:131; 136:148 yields 1.4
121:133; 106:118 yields 0.9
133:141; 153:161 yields 1.3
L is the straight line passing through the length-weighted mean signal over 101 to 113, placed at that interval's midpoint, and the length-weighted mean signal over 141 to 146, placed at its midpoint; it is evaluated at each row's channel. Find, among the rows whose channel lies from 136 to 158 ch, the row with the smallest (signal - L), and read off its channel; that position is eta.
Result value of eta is 154.5 ch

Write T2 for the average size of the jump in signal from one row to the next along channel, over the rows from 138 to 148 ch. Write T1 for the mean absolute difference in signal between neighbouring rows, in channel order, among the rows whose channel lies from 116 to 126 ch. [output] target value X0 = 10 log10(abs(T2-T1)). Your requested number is -6.9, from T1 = 1.03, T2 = 0.83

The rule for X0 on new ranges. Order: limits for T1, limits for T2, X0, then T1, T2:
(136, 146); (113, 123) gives -9.7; 0.97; 1.08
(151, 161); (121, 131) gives -24.8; 0.86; 0.85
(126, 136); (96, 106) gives -7.6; 0.59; 0.42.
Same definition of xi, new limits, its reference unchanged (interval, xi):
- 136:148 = 0.11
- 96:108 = 0.00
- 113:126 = 0.02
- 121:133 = 0.14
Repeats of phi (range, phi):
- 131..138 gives 1.26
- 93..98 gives 1.31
